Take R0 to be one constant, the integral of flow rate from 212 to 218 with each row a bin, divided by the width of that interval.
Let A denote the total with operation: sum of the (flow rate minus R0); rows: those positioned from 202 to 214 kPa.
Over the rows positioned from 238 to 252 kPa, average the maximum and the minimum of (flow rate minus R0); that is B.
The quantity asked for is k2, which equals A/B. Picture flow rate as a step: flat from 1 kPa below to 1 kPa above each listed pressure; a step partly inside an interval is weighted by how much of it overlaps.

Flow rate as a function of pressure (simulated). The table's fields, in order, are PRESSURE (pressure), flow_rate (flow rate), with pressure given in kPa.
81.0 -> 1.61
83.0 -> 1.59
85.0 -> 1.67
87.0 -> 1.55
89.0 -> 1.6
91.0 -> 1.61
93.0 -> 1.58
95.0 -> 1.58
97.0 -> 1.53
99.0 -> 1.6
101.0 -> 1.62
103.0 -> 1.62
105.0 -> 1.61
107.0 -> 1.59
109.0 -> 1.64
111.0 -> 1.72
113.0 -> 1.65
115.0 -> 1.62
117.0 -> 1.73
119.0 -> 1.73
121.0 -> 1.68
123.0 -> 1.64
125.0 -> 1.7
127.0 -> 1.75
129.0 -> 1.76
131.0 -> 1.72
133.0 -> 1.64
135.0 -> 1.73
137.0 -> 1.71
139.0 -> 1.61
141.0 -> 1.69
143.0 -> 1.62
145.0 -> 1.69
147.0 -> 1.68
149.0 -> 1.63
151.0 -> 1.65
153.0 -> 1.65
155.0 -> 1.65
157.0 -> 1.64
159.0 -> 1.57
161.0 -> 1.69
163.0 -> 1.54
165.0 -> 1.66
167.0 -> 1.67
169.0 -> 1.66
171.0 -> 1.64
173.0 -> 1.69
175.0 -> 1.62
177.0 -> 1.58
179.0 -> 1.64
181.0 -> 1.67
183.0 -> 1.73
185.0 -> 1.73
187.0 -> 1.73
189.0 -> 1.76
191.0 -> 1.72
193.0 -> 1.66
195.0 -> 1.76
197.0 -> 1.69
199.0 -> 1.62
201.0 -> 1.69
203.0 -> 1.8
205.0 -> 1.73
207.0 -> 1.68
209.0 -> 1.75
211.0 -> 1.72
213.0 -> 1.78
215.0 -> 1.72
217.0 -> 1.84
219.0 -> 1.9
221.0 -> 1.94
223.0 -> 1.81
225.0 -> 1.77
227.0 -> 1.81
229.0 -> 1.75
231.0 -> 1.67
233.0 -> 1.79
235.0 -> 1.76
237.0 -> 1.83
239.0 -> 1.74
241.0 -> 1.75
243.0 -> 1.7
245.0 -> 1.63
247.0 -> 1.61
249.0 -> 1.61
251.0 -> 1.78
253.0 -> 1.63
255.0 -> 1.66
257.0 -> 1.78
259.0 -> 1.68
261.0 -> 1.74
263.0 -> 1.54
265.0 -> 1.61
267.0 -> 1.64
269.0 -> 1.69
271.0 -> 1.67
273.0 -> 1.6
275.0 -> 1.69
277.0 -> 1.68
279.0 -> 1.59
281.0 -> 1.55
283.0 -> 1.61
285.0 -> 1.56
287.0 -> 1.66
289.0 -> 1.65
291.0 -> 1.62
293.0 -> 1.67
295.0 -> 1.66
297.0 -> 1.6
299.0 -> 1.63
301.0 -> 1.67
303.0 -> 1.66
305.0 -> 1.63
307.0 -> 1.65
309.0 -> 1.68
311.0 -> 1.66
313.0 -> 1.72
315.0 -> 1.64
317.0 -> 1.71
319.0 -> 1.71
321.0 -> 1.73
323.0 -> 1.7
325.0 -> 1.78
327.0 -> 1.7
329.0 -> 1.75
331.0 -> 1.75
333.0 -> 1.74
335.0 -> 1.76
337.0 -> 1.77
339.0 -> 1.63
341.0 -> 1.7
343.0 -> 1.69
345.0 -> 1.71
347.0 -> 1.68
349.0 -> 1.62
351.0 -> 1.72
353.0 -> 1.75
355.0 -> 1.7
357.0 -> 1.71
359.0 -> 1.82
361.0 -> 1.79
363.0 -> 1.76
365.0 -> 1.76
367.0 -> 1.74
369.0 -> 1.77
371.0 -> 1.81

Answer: 2.6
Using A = -0.22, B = -0.085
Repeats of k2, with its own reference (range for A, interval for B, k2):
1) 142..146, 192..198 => 3.6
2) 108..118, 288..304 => 3.7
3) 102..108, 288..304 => 3.6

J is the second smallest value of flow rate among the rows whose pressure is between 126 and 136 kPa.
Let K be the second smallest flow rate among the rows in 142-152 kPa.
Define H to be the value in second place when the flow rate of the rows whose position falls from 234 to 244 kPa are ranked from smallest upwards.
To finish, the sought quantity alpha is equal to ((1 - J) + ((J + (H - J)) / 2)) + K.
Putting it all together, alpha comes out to 1.78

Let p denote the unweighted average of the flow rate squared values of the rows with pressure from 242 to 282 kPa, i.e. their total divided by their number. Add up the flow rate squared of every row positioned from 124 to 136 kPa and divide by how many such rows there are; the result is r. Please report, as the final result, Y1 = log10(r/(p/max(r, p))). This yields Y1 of 0.5015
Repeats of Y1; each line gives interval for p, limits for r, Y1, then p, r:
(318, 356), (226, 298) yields 0.4476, 2.94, 2.80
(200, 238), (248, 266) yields 0.4464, 3.16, 2.80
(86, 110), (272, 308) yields 0.4464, 2.54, 2.67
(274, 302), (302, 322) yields 0.4751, 2.66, 2.82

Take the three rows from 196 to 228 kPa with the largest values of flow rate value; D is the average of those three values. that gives 1.89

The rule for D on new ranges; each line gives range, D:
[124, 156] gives 1.75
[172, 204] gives 1.77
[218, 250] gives 1.89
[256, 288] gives 1.74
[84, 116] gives 1.68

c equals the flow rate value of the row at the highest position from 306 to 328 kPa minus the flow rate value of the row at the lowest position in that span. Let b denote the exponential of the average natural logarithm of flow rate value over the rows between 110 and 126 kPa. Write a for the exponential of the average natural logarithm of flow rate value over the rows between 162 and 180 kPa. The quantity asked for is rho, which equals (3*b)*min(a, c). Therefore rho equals 0.3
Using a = 1.63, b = 1.68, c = 0.05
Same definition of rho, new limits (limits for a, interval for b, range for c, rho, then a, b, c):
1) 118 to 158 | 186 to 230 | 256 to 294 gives -0.6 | 1.68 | 1.75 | -0.11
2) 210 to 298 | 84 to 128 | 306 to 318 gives 0.3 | 1.70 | 1.64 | 0.06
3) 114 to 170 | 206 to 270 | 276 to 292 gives -0.3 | 1.67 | 1.73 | -0.06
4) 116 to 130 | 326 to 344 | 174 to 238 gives 1.1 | 1.71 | 1.72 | 0.21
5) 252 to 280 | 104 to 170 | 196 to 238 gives 0.7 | 1.66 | 1.66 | 0.14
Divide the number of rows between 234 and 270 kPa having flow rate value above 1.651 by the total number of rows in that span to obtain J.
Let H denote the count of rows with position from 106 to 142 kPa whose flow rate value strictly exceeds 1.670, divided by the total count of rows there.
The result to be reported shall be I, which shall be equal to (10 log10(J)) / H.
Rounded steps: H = 0.61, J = 0.61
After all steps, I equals -3.5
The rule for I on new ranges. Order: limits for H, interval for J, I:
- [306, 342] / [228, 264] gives -1.8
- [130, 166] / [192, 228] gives -0.6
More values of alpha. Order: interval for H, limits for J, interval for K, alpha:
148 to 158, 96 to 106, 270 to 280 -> 1.82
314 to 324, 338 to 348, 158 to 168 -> 1.74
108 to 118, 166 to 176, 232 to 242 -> 1.93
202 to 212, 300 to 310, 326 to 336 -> 1.95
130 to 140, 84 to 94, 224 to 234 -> 1.99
